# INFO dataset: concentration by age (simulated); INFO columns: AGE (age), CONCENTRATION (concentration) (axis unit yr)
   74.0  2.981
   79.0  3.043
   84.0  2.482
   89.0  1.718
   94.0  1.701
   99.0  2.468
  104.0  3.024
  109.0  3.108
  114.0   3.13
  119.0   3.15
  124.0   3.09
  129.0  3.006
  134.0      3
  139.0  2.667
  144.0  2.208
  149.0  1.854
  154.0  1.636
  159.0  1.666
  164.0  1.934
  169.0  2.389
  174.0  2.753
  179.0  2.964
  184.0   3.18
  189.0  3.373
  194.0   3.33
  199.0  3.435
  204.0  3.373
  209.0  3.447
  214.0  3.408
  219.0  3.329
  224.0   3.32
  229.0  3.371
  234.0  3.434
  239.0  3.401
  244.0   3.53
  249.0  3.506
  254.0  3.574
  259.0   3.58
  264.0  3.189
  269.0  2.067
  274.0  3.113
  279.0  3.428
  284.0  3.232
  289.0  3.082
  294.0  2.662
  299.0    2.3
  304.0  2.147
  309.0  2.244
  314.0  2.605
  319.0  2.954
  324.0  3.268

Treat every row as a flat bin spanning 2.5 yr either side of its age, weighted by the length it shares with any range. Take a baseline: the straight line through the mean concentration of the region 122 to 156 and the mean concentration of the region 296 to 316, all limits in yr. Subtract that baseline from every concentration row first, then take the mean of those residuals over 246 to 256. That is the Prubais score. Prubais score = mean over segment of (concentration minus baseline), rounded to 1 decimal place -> 1.2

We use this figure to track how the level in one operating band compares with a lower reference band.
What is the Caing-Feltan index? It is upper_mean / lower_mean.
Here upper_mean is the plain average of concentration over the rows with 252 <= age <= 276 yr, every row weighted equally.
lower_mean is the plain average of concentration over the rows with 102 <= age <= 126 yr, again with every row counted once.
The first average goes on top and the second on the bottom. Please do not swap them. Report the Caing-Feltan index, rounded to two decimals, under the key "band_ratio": 1.00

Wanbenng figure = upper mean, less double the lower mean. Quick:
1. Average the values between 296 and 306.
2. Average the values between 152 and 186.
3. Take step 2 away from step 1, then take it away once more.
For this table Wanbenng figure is -2.5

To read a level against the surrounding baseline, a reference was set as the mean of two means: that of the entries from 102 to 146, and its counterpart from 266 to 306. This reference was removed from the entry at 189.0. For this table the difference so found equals 0.5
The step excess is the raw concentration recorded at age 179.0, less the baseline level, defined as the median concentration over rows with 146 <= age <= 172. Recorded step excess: 1.1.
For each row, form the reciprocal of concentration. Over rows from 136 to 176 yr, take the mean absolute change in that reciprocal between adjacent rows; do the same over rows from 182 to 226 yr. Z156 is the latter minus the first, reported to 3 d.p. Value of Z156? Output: -0.062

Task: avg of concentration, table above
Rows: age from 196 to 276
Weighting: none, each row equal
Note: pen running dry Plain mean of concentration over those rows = 3.32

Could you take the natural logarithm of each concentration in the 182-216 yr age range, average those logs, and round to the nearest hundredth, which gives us 1.21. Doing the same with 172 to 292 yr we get 1.18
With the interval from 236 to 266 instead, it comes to 1.24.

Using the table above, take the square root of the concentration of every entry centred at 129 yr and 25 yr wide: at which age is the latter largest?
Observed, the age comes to 119.0 yr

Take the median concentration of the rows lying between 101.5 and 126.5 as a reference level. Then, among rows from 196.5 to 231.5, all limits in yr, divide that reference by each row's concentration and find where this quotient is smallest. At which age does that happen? 209.0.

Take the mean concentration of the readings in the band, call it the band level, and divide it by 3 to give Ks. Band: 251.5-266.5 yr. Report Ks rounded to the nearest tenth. 1.1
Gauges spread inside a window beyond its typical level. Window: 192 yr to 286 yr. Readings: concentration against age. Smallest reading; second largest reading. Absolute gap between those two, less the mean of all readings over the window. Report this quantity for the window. -1.81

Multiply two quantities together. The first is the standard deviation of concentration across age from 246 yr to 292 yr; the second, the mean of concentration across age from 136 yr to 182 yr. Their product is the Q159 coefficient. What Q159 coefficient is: 1.0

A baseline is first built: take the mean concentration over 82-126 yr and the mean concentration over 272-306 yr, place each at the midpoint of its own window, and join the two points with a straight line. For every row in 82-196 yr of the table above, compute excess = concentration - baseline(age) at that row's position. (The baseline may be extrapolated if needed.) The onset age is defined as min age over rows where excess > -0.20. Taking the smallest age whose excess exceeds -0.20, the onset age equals 84.0 yr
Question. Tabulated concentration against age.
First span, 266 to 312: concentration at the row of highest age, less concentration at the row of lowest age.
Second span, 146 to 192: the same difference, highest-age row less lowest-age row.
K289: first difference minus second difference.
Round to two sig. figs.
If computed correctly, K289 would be -1.3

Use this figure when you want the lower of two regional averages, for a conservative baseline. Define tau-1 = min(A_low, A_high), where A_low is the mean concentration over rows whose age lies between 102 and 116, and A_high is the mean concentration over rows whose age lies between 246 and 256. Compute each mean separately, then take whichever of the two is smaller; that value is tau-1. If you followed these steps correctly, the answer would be 3.1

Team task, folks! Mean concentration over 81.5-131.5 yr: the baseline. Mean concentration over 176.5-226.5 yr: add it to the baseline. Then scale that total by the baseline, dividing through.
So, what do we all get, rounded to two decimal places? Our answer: 2.23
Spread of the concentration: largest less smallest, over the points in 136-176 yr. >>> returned 1.1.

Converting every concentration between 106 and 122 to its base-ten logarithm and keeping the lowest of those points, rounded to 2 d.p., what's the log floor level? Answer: 0.49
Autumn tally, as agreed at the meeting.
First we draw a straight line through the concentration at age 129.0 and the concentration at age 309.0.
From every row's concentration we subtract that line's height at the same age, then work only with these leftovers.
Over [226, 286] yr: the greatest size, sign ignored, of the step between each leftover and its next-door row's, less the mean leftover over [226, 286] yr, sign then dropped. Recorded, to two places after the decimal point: 0.28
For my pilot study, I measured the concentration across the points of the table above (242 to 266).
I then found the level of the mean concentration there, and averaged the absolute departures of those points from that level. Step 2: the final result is 0.115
